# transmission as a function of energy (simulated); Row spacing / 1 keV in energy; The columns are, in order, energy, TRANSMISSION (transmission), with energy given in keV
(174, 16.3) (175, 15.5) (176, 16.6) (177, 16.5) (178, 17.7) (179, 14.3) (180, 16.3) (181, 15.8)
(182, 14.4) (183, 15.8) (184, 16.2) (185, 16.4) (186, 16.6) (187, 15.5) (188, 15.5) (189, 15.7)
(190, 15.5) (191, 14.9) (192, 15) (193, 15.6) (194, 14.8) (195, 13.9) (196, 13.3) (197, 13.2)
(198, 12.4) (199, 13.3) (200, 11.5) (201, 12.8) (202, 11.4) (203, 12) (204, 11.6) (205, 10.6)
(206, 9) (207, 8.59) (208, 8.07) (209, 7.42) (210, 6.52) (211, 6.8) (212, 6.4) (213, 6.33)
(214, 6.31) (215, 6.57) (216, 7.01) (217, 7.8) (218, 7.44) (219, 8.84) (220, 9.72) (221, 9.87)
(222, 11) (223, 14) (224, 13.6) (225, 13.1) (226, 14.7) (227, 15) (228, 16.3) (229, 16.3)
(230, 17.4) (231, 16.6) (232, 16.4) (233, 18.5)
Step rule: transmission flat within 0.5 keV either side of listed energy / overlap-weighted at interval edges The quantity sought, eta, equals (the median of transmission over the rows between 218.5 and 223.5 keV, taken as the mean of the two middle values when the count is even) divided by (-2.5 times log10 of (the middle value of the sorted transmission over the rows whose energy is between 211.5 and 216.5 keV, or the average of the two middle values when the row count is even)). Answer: -4.9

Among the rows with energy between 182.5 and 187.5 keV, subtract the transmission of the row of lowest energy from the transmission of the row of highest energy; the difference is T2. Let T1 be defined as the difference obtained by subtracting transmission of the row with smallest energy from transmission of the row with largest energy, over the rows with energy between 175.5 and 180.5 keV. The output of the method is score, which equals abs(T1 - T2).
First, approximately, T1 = -0.3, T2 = -0.3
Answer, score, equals 0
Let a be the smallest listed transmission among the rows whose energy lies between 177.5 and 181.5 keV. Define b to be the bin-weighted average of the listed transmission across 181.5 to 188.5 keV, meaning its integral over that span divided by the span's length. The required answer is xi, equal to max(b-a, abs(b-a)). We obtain 1.5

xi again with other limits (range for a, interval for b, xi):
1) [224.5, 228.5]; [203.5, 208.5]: 3.5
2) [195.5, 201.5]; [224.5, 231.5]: 4.1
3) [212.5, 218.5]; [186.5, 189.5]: 9.3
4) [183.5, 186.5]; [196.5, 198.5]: 3.4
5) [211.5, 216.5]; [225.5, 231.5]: 9.7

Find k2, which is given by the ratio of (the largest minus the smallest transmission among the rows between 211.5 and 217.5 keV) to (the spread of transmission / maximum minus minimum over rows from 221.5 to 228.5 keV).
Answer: 0.28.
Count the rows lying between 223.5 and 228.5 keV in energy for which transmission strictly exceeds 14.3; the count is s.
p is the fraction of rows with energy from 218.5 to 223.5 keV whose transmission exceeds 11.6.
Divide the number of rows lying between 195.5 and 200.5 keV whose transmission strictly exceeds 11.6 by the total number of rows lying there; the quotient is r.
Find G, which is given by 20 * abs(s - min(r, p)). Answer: 56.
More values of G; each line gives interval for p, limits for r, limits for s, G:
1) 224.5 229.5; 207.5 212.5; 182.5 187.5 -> 100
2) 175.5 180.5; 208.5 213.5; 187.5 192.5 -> 100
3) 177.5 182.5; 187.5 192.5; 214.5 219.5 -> 20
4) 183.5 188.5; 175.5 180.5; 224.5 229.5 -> 60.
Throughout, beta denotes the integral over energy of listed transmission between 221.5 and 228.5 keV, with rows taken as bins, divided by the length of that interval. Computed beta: 14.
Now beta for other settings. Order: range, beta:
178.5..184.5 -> 15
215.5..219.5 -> 8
